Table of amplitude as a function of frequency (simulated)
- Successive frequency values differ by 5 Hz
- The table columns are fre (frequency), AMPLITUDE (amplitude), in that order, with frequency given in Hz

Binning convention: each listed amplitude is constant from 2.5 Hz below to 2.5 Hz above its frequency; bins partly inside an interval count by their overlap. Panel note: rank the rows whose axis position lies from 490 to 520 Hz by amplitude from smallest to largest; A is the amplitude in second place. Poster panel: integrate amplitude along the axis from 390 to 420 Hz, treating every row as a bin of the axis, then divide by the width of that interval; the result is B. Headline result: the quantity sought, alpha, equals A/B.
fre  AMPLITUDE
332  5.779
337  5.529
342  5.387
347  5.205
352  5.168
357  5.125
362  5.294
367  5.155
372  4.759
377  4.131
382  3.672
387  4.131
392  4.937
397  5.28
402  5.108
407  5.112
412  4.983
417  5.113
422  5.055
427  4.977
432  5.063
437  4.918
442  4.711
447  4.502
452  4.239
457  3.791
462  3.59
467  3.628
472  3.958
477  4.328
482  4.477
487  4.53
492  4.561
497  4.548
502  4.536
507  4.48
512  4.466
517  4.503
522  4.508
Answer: 0.88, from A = 4.48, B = 5.09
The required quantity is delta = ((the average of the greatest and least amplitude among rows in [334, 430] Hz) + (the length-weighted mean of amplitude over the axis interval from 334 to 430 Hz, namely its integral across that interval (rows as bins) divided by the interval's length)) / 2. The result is 4.78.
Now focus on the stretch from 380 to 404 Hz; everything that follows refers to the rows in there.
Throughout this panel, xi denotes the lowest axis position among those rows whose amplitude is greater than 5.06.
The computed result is 397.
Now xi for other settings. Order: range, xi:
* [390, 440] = 397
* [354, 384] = 357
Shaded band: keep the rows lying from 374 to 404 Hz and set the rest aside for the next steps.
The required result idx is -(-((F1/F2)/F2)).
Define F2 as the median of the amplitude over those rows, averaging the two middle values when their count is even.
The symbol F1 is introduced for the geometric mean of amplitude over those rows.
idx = 0.219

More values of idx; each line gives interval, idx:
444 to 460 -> 0.232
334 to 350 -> 0.185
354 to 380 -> 0.186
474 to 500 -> 0.219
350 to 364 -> 0.195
